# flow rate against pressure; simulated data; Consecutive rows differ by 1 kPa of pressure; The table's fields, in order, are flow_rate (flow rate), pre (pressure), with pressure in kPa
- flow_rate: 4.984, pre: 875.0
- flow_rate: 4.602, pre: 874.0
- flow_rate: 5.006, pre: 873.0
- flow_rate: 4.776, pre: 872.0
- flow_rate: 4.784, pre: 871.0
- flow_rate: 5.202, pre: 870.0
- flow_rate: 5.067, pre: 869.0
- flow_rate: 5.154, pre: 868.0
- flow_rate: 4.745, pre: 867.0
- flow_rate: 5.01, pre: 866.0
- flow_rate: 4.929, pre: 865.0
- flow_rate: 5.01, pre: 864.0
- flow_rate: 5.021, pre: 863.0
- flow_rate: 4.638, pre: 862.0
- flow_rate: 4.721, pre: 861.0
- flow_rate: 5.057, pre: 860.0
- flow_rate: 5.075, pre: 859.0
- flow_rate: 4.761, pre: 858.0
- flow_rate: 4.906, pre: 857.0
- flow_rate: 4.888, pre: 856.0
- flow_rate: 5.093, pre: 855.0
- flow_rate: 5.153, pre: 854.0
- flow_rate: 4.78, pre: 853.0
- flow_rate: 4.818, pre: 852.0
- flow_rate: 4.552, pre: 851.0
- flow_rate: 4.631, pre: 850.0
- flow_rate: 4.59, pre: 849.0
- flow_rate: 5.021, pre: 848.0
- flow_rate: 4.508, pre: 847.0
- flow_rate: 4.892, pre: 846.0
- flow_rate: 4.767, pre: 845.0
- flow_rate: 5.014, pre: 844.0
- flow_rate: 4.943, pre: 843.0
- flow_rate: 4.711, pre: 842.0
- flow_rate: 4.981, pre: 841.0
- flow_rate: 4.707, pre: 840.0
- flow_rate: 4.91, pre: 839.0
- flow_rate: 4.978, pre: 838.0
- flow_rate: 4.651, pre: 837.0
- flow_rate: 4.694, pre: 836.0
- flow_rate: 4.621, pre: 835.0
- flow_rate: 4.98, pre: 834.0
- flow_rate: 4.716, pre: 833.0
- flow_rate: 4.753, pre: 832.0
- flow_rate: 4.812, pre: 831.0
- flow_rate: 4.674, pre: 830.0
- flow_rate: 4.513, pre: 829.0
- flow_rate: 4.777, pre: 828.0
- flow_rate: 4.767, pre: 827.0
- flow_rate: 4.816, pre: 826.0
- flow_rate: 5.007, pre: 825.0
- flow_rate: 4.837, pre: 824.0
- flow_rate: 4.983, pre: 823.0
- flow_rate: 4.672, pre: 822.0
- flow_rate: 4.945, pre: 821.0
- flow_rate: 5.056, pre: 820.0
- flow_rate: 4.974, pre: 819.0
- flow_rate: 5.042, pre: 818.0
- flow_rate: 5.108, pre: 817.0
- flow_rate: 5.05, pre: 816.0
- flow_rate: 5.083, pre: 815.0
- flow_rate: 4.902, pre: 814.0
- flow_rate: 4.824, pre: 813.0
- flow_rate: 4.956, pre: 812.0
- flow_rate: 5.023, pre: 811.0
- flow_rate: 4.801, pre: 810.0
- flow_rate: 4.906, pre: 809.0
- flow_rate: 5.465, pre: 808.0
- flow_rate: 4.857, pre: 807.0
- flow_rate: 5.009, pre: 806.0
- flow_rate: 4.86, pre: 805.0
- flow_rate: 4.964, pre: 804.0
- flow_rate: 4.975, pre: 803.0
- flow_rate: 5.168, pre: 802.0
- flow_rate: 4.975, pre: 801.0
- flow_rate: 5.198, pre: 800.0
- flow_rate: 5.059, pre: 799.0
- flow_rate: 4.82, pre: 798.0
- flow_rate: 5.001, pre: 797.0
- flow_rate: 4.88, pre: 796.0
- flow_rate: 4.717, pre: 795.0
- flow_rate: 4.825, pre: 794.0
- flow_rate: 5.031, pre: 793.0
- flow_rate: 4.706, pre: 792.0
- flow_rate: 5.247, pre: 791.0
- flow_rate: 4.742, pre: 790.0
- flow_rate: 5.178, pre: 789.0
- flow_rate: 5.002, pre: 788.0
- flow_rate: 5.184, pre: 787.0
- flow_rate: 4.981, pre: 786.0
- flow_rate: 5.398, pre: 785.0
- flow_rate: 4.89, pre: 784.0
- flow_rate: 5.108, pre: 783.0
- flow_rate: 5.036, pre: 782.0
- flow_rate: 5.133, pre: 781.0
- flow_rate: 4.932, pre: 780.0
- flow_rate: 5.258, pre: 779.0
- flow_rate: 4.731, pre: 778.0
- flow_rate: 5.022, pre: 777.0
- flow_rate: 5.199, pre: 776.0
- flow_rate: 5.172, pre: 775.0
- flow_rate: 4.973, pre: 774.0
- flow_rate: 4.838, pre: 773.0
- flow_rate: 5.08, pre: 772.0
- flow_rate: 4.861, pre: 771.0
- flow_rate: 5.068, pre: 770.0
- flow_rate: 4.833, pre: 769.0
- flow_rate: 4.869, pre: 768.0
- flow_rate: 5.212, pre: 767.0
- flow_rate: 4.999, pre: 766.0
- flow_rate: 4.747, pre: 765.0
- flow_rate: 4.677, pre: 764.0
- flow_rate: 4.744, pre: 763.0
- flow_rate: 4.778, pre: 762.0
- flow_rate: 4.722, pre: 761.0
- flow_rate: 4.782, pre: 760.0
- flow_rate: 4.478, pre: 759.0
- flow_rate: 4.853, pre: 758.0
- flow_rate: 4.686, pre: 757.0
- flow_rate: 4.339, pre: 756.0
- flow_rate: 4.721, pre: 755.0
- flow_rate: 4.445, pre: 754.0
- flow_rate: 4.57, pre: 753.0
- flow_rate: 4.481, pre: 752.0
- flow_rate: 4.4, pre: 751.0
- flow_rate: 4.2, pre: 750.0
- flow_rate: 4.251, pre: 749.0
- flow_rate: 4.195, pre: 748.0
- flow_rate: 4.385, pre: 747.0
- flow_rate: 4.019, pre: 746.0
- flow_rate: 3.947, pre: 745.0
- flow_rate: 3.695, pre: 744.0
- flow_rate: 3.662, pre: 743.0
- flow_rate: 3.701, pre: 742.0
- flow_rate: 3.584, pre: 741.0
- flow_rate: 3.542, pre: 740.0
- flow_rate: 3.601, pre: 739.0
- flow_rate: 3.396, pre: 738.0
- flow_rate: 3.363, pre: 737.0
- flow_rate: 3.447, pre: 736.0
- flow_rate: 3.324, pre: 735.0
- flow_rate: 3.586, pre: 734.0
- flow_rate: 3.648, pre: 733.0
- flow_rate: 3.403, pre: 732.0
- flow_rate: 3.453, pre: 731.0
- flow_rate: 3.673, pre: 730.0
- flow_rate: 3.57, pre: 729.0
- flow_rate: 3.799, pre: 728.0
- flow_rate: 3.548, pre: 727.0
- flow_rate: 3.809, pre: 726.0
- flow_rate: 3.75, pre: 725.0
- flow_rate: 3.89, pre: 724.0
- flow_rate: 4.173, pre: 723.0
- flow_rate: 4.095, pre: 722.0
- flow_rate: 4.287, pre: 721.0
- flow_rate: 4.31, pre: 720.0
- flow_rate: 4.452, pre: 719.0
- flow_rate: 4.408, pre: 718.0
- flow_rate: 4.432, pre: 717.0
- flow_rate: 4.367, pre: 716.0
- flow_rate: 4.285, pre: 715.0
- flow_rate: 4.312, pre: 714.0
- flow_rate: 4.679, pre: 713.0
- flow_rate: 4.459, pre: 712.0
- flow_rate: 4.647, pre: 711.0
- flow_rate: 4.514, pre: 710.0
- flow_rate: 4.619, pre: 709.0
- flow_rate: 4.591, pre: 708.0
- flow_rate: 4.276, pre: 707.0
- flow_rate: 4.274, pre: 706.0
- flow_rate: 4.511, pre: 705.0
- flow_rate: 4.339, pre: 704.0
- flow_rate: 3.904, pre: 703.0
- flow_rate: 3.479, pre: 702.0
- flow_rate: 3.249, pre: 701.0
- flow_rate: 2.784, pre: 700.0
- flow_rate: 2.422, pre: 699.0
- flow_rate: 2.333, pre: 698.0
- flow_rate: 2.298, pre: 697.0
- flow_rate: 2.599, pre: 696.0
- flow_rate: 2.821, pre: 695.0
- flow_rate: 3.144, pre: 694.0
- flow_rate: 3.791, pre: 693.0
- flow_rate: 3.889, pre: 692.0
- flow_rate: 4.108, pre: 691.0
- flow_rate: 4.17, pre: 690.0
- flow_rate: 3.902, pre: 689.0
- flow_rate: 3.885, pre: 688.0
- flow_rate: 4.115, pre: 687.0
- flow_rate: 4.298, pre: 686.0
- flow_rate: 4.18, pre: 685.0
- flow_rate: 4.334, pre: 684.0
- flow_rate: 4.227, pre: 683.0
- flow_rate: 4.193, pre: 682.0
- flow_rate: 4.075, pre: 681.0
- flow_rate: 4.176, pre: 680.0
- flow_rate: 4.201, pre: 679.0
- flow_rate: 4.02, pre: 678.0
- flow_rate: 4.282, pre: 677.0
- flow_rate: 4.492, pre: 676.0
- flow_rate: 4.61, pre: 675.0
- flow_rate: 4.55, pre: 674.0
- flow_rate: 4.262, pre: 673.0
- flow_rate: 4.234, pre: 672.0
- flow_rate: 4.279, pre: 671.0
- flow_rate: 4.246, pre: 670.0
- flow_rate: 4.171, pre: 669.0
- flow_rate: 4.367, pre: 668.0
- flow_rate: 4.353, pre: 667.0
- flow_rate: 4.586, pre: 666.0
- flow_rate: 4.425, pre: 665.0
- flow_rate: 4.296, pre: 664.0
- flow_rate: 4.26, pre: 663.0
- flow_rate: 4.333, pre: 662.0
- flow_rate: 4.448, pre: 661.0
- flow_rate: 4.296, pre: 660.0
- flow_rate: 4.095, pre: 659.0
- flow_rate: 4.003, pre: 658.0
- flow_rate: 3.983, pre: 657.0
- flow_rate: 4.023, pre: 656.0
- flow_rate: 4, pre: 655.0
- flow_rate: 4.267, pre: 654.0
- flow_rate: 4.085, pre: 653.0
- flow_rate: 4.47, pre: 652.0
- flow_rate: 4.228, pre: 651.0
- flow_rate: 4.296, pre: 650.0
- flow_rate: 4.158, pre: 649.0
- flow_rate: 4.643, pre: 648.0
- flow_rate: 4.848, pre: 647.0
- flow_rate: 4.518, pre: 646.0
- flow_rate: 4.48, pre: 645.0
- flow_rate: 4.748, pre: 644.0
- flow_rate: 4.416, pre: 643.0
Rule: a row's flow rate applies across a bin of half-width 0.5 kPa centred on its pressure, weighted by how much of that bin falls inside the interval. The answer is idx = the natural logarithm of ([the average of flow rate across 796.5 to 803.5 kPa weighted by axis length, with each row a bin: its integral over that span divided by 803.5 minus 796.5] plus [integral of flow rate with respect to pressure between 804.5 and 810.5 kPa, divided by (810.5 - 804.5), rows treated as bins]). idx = 2.30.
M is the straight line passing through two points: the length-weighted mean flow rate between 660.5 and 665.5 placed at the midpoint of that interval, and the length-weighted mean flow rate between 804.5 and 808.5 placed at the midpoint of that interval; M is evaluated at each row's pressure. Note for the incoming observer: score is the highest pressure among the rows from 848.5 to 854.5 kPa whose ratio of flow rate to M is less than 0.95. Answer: 853.0 kPa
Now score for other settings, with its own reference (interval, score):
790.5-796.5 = 795.0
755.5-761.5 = 759.0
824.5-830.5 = 830.0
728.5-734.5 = 734.0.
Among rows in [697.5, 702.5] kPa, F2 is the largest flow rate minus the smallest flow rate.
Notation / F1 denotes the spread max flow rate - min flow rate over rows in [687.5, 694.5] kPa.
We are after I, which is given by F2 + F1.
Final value 2.2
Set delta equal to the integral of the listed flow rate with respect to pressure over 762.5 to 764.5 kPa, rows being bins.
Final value 9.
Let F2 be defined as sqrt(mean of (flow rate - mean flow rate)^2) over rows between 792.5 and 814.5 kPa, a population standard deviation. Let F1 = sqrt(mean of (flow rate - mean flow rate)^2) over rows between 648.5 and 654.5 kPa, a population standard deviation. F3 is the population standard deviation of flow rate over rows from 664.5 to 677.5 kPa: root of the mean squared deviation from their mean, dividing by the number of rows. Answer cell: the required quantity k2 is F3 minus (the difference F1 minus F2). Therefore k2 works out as 0.18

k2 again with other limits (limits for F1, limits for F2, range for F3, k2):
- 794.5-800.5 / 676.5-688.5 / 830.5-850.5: 0.12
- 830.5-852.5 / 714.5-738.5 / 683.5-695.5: 0.67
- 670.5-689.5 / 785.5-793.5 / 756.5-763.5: 0.11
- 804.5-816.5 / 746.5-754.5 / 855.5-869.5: 0.11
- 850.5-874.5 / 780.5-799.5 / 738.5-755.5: 0.38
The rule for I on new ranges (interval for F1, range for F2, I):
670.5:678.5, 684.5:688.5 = 1.0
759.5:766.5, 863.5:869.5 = 0.7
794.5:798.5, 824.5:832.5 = 0.8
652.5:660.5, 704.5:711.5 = 0.7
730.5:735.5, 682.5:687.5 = 0.5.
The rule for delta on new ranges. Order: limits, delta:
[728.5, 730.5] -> 7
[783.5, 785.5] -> 10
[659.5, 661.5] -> 9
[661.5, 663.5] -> 9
